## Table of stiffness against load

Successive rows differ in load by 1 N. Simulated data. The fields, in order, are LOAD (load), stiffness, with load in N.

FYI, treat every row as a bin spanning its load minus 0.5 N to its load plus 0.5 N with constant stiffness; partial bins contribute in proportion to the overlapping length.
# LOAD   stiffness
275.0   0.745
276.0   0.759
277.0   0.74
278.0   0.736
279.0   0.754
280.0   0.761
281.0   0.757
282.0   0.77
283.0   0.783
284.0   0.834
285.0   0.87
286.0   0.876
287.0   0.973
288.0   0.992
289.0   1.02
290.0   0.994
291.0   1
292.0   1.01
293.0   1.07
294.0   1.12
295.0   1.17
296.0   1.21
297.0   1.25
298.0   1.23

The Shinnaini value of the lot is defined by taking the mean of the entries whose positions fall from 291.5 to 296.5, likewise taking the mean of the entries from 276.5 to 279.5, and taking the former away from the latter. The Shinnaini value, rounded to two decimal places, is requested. -0.37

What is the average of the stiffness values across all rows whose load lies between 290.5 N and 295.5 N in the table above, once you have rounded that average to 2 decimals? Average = 1.07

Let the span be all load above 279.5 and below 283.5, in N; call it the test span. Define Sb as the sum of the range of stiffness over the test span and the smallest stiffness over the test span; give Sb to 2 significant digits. 0.78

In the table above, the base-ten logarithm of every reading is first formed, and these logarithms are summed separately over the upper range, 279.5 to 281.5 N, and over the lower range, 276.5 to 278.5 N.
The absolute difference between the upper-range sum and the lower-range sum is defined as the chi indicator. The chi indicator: 0.02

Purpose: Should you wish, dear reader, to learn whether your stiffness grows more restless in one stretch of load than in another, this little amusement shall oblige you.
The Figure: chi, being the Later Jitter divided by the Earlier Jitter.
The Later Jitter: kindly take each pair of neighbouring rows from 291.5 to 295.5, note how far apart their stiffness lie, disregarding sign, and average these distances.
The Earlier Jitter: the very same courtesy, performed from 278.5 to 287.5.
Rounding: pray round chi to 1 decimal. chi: 1.9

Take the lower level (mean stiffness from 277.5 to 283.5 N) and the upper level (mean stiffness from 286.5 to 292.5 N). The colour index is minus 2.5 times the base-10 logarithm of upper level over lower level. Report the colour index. -0.30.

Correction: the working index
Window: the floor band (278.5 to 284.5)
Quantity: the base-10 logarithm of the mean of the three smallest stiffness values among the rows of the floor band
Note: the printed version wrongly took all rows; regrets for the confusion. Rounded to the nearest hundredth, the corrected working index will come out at -0.12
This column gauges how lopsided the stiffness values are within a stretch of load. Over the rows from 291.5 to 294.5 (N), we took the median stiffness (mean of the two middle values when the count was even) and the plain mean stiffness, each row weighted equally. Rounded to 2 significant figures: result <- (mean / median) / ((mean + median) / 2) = 0.93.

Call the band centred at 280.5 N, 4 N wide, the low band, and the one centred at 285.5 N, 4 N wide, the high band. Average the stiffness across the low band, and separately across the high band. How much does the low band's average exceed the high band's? -0.13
